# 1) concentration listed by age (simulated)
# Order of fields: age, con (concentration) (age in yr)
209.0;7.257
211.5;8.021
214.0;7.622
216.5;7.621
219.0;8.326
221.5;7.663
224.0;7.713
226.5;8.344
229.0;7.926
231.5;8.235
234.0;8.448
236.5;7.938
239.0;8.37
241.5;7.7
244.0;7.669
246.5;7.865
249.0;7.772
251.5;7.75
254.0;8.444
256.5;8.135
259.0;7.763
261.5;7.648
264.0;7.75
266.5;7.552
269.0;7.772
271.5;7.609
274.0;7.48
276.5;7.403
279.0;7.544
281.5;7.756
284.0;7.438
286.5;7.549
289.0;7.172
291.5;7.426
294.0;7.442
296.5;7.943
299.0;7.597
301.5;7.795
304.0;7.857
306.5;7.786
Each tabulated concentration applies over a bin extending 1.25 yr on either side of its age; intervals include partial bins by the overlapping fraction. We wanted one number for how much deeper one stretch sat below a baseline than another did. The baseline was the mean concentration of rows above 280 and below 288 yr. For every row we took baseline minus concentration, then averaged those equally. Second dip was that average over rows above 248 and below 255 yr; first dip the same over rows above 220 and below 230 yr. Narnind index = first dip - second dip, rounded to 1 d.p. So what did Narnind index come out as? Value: 0.1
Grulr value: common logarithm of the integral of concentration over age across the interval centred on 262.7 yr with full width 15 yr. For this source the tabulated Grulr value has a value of 2.07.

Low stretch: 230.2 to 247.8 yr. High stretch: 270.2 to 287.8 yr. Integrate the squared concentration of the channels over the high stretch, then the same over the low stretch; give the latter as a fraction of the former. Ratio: 1.136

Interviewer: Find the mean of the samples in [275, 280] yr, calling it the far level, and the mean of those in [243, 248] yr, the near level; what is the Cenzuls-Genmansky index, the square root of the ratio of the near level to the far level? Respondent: 1.02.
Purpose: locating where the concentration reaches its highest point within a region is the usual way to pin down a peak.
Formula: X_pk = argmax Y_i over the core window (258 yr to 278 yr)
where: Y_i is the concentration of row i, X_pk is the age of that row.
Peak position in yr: 269.0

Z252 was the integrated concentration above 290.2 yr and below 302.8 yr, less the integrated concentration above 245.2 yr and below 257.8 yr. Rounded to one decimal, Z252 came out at -4.4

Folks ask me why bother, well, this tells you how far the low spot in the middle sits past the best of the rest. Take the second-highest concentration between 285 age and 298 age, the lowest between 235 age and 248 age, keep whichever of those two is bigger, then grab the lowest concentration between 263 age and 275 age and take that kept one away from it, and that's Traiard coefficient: -0.19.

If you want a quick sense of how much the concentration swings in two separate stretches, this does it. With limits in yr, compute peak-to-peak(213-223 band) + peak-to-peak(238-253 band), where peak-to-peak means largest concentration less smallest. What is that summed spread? 1.4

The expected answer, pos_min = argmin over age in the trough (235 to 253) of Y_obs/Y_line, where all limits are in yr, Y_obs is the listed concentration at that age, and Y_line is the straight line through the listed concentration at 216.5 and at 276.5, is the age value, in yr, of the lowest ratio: 244.0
